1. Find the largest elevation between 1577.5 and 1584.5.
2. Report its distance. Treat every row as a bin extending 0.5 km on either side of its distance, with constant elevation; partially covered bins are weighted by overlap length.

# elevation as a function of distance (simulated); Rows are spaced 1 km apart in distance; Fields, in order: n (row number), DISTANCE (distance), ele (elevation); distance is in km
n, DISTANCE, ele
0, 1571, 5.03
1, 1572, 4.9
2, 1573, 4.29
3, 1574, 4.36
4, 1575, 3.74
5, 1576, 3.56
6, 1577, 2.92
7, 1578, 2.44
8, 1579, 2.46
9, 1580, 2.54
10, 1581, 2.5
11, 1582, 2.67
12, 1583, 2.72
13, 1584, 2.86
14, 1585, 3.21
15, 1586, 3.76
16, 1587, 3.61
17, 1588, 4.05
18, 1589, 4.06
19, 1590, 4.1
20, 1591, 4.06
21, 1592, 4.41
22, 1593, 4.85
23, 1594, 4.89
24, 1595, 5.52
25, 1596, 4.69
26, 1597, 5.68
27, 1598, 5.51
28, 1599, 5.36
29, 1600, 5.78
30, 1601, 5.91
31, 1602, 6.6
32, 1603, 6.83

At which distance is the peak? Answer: 1584 km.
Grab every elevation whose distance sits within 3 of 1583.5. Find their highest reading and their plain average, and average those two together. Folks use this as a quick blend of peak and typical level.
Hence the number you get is 3.4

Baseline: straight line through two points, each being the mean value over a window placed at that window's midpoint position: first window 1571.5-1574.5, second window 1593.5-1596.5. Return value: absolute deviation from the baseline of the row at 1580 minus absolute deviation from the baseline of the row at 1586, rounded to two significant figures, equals 1.1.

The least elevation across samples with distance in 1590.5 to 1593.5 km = 4.06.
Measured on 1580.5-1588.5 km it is 2.5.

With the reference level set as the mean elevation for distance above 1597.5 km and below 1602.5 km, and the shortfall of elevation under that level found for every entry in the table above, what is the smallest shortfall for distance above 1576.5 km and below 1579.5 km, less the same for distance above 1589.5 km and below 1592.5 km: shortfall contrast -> 1.5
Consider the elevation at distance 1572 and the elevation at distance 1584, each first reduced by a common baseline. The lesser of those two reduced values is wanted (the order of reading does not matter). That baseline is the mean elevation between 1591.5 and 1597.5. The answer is -2.1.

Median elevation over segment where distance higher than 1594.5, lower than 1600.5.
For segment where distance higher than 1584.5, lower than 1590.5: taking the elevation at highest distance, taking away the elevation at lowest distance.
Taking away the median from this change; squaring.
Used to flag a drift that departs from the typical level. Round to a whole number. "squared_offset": 21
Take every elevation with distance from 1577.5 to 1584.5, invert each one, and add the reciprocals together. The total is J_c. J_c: 2.7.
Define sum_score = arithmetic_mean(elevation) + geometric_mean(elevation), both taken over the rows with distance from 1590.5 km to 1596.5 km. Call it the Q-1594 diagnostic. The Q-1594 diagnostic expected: 9.5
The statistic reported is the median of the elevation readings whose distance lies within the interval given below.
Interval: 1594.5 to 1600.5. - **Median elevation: 5.5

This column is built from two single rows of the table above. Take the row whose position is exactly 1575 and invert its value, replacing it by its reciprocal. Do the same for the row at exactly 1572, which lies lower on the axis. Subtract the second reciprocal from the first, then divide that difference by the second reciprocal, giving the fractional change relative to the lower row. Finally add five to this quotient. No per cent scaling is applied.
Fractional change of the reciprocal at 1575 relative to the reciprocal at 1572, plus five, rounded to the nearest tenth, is 5.3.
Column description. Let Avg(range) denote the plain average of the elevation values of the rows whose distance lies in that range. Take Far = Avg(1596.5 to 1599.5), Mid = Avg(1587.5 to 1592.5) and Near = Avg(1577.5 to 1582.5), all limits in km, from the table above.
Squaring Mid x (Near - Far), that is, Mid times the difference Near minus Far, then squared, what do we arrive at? 153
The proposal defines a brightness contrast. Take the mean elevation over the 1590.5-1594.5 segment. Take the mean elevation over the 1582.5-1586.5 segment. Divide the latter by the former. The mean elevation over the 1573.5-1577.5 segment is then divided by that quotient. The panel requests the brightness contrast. 5.3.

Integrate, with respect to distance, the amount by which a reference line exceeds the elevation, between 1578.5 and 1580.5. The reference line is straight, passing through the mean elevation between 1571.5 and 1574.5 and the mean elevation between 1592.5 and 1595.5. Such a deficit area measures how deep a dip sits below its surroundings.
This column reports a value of 4.4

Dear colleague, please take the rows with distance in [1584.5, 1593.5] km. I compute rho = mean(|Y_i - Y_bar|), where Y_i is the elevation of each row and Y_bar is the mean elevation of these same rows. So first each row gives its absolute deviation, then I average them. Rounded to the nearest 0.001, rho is 0.324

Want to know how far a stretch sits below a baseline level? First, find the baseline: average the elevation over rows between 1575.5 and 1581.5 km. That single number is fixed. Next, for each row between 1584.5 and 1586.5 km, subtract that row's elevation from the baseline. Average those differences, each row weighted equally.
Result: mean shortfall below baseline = -0.7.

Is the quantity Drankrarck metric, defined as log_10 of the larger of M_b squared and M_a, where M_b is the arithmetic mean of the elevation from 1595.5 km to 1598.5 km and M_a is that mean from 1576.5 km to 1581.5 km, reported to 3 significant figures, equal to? 1.45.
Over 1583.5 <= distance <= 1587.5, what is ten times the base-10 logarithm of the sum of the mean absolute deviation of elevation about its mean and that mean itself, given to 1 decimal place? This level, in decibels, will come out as 5.7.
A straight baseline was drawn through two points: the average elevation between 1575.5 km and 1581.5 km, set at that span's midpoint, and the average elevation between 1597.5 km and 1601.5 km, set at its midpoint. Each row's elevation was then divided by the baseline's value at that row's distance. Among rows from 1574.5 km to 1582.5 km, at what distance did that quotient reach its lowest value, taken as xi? 1581 km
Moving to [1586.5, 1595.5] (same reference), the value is 1591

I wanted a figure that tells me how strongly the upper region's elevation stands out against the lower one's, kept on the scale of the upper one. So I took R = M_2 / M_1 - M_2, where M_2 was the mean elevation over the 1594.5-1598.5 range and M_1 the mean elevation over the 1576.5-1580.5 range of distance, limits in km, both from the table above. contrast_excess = -3.3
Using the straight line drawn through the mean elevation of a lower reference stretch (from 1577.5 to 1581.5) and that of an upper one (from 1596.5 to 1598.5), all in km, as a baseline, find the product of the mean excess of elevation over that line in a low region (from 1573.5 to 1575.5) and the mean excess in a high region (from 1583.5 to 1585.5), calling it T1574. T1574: -0.76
